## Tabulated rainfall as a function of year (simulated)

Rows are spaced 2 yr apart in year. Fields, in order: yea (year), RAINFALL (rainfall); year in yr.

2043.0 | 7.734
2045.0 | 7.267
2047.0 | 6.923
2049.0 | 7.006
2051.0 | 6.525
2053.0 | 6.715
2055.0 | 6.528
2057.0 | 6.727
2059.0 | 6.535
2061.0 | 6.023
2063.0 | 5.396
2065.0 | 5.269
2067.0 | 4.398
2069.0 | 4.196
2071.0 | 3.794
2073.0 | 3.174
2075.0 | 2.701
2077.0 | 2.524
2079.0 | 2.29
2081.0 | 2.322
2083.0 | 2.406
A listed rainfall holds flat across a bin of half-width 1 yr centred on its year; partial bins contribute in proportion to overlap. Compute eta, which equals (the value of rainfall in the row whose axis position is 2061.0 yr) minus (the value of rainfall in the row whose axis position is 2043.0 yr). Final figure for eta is -1.7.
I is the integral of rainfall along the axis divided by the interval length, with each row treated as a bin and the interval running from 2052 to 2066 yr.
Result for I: 6.2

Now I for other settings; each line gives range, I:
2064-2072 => 4.4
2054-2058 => 6.6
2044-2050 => 7.1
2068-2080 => 3.1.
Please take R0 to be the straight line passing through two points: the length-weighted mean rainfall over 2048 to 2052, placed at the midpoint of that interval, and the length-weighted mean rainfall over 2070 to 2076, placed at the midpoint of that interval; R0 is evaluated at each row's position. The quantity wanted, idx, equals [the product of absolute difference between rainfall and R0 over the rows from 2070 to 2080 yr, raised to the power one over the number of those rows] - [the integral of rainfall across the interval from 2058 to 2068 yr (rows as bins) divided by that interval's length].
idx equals -5.5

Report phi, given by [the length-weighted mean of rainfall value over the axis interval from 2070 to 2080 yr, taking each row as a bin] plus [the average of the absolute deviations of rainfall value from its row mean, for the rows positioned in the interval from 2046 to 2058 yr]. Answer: 3.0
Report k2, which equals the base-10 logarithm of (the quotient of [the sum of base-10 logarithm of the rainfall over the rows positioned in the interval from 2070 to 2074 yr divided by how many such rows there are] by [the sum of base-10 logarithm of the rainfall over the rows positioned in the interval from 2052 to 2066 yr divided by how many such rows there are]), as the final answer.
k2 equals -0.16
